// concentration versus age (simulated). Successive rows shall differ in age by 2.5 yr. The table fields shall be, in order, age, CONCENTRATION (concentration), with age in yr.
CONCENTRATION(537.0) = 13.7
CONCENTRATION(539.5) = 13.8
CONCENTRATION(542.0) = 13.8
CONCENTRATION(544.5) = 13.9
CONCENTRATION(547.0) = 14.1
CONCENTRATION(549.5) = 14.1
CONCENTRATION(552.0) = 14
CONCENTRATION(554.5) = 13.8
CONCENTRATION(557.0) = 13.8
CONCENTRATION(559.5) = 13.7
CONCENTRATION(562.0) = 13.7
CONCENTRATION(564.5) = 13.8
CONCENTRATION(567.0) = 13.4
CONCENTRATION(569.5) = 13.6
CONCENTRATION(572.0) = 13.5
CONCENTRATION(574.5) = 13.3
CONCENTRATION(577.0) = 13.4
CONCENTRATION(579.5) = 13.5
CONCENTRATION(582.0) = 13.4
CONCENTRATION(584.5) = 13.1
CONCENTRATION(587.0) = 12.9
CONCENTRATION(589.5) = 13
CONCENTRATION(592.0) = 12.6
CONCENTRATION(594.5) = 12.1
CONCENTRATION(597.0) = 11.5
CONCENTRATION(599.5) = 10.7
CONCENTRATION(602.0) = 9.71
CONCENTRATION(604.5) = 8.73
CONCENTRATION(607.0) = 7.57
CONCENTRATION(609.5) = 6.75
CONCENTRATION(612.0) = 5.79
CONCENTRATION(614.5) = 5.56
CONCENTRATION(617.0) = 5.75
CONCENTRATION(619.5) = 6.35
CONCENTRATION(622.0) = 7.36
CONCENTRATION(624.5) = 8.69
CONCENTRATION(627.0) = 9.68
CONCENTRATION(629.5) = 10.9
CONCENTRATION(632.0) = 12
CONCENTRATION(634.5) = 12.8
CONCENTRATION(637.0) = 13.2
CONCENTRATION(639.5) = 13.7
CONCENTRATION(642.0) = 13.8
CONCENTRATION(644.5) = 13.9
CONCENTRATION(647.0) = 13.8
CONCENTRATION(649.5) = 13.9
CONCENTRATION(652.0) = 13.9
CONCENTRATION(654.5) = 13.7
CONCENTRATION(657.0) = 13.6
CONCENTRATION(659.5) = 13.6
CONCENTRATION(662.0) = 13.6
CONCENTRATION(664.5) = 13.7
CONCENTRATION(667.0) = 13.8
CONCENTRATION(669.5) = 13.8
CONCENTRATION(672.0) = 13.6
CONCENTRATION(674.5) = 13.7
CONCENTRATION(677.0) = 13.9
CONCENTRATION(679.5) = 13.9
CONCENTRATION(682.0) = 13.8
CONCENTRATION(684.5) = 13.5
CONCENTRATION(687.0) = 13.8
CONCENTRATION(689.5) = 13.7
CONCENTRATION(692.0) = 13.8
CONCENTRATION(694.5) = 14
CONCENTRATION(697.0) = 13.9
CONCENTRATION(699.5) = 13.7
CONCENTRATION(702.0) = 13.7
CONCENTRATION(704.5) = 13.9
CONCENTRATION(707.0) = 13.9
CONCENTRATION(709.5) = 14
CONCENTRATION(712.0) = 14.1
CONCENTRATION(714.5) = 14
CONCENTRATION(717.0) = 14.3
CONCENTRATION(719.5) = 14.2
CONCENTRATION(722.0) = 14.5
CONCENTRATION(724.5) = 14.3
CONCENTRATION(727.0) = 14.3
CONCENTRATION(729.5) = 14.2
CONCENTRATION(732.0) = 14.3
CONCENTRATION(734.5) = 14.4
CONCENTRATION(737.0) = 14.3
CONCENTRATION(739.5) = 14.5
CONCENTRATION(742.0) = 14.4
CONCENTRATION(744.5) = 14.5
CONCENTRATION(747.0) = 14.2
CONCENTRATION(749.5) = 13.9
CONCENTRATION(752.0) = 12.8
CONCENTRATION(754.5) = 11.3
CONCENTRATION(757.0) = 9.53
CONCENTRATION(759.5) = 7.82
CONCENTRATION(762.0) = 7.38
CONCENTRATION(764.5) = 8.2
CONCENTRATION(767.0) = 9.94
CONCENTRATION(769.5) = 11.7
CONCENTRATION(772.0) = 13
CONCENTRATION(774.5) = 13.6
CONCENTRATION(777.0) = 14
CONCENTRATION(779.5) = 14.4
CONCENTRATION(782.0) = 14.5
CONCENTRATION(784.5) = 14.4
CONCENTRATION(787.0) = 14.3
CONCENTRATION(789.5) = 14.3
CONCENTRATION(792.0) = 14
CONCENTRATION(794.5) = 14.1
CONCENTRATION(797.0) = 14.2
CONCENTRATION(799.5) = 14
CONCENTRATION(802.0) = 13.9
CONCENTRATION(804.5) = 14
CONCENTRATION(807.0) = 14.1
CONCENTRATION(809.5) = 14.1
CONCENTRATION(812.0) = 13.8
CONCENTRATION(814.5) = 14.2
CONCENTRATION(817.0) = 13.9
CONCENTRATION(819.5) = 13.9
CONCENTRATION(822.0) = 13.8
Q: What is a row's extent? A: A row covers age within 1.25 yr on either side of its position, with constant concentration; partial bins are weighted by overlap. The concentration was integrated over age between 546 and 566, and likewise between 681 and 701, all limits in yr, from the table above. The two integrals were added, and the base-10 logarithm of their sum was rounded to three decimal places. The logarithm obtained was 2.743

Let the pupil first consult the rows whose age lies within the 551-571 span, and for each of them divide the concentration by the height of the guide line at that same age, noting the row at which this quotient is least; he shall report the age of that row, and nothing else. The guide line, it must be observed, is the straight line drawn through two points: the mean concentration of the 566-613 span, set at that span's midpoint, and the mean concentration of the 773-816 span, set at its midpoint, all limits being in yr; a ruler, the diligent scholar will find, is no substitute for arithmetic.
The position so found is 567.0 yr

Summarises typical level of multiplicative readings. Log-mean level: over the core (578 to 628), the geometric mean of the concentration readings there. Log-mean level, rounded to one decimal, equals 9.3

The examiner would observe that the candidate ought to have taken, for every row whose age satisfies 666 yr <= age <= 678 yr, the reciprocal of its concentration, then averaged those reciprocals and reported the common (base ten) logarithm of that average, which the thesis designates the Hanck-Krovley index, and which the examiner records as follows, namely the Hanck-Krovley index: -1.14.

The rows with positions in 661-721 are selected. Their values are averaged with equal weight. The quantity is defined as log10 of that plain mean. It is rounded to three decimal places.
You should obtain 1.141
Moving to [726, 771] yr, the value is 1.090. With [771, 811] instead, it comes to 1.148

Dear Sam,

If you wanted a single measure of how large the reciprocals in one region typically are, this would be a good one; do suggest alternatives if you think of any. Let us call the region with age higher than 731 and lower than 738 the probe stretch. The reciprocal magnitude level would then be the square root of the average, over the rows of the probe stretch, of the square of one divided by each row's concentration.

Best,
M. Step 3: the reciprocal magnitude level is 0.070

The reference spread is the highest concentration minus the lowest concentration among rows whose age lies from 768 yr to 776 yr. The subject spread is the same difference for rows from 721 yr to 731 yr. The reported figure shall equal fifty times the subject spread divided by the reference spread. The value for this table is 8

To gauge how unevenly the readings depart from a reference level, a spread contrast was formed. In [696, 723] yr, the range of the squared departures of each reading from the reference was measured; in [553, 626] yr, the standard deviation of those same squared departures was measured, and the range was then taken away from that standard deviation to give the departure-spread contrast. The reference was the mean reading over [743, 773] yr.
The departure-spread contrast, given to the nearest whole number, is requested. 4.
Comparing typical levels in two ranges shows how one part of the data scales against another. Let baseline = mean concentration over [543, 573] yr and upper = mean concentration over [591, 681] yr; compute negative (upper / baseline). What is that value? -0.83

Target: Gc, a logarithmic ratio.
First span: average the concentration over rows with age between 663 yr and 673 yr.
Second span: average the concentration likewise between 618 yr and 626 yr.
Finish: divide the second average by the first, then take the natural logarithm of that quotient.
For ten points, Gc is -0.6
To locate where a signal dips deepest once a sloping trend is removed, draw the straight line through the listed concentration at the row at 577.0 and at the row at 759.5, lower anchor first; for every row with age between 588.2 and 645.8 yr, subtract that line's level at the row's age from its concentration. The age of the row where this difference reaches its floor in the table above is 614.5 yr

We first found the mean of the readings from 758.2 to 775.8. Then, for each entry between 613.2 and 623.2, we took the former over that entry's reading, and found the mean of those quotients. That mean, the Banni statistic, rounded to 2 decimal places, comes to 1.66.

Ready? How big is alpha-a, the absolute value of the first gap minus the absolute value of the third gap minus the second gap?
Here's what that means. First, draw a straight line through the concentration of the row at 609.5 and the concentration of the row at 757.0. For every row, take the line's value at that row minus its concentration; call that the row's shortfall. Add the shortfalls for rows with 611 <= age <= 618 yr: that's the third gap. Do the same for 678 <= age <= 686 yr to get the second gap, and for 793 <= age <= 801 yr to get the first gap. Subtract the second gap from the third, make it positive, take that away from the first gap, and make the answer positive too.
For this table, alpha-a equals 32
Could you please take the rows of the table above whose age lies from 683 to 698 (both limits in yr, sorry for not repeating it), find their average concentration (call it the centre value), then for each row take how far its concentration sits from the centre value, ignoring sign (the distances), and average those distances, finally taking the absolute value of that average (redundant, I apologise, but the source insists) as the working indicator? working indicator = 0.12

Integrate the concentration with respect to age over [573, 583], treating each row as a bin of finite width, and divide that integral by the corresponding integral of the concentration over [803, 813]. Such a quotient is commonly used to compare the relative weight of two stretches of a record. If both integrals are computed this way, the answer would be 1.0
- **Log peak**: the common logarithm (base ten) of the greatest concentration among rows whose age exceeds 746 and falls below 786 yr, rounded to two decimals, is 1.16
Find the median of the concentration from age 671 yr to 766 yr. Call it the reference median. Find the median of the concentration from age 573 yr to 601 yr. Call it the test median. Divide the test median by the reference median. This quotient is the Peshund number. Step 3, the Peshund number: 0.94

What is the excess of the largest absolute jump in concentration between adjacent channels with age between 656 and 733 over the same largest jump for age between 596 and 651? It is -1.0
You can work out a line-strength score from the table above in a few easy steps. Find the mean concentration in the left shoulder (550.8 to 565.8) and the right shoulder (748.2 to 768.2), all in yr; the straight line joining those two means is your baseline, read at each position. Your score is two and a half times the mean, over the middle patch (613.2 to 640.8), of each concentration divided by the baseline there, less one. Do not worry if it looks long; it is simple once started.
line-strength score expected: -0.6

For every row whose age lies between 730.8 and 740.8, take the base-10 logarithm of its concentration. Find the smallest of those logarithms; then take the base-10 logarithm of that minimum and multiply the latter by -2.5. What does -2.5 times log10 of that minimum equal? -0.157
